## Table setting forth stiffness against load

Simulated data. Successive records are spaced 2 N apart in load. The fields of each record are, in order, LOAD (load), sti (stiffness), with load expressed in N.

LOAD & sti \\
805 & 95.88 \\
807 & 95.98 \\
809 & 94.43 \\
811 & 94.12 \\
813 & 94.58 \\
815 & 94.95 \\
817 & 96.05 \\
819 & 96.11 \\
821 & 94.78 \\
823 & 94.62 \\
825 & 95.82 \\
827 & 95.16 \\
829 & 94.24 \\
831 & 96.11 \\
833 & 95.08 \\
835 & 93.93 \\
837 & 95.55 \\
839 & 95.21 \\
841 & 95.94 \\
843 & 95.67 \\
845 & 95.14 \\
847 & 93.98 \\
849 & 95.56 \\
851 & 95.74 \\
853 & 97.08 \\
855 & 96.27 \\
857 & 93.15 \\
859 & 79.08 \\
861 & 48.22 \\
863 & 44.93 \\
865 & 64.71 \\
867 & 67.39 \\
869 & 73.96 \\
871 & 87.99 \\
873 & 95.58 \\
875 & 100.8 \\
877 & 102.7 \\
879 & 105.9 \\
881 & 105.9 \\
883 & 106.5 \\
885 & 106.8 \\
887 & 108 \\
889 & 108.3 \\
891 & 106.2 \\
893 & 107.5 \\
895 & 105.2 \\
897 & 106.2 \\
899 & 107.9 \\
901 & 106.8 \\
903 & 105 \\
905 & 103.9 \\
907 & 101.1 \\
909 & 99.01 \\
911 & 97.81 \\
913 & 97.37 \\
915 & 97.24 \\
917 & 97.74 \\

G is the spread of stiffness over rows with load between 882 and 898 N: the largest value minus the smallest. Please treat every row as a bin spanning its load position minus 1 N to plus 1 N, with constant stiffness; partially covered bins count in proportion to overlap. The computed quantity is 3.1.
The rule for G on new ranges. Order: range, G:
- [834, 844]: 2.0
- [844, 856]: 3.1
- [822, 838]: 2.2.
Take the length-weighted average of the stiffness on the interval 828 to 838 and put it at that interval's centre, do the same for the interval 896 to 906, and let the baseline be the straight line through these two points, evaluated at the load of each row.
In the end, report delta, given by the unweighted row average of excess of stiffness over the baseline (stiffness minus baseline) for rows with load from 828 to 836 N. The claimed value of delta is 0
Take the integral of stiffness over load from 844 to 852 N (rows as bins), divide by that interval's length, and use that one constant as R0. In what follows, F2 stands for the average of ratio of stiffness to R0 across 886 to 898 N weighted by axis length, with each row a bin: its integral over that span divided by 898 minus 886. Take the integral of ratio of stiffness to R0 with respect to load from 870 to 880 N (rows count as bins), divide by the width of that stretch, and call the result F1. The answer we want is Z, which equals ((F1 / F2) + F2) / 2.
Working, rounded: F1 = 1.04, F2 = 1.12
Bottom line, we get 1.023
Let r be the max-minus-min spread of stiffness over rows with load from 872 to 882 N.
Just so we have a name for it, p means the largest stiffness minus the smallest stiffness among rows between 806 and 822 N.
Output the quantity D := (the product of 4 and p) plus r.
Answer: 18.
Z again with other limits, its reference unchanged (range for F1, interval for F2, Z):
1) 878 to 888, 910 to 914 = 1.059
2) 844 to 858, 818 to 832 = 1.001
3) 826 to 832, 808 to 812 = 1.000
